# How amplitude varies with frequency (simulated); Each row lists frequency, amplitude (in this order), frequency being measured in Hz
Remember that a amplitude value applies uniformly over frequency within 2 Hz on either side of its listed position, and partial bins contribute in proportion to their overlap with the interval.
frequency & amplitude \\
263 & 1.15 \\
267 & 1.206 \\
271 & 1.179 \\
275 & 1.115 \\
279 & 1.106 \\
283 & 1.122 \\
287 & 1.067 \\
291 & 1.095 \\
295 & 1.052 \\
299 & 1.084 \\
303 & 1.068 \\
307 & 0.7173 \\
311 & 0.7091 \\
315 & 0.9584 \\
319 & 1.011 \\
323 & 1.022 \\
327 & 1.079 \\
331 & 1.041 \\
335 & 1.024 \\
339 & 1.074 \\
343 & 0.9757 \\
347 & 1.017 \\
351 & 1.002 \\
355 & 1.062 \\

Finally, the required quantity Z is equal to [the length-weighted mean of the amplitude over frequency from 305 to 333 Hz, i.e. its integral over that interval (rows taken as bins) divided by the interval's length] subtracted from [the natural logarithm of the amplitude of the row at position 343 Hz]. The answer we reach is -0.96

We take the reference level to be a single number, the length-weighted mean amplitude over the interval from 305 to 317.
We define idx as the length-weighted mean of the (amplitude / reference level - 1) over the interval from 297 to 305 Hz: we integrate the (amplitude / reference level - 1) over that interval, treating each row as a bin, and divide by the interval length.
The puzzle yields 0.35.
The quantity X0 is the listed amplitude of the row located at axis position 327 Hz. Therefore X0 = 1.079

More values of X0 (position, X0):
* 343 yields 0.9757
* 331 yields 1.041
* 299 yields 1.084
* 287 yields 1.067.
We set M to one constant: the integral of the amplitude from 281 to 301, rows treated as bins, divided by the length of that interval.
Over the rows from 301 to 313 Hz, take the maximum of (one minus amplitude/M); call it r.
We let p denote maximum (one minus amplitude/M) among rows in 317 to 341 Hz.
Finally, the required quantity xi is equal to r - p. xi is 0.28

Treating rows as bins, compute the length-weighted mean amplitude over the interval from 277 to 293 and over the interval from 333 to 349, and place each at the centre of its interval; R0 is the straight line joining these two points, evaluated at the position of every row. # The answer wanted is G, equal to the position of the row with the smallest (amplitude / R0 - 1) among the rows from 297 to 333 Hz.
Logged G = 311 Hz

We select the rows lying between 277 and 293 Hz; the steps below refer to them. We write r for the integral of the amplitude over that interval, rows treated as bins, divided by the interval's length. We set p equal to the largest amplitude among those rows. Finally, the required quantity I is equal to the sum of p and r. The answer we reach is 2.22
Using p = 1.122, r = 1.10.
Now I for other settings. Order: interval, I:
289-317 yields 2.05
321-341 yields 2.13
